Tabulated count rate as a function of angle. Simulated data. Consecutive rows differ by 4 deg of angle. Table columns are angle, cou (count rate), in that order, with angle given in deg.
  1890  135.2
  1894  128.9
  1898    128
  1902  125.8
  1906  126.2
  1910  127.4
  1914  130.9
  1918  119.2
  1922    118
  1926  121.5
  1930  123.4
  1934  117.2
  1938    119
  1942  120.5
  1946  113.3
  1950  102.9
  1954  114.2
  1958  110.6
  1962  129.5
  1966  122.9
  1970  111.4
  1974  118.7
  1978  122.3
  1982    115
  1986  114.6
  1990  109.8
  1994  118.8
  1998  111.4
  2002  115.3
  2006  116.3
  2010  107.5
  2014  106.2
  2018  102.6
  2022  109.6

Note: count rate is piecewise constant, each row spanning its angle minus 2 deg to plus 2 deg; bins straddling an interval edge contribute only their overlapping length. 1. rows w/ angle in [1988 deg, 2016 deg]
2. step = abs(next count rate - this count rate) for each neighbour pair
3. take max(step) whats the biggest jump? 9.0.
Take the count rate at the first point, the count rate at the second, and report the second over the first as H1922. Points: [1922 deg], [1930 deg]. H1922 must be 1.05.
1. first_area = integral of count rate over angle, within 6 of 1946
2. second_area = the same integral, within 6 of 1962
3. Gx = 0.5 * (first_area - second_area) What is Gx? -53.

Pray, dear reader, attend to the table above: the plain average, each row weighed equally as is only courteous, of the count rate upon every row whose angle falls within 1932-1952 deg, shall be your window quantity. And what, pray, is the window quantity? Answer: 115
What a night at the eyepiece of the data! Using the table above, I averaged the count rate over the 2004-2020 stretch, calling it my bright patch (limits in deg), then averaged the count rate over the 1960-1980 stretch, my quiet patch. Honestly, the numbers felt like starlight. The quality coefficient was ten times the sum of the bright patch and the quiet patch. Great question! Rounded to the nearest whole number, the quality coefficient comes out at 2291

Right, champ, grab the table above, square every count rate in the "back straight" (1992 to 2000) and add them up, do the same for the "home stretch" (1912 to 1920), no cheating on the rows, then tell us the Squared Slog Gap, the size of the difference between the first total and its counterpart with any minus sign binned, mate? 4820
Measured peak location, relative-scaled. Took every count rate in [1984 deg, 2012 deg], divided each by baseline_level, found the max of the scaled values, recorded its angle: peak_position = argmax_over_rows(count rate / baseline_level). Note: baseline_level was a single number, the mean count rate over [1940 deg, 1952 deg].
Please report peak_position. 1994 deg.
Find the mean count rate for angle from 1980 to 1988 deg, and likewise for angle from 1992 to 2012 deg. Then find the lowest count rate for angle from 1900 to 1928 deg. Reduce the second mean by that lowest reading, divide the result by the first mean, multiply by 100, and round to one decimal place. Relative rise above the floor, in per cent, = -3.6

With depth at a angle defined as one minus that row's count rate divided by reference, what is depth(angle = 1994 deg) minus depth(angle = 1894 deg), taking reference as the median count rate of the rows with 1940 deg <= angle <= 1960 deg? 0.09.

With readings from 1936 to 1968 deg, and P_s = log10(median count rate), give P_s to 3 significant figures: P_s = 2.07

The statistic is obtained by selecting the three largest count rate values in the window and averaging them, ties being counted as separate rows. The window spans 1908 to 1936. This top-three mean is 127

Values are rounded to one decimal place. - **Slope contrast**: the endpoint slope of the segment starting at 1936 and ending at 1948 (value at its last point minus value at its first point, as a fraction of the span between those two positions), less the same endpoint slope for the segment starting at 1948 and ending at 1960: -1.7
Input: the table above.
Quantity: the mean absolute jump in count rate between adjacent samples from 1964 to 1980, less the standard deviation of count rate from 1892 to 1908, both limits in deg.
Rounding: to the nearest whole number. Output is 6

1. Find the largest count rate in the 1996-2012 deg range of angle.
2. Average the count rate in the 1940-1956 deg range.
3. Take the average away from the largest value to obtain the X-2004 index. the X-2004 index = 3.6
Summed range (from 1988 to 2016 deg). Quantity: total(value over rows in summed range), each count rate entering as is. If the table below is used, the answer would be 785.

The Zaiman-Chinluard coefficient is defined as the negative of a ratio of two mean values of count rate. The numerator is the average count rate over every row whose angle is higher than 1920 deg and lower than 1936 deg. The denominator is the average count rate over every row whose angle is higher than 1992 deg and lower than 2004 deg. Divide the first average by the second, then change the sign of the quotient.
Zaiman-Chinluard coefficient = -1.04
